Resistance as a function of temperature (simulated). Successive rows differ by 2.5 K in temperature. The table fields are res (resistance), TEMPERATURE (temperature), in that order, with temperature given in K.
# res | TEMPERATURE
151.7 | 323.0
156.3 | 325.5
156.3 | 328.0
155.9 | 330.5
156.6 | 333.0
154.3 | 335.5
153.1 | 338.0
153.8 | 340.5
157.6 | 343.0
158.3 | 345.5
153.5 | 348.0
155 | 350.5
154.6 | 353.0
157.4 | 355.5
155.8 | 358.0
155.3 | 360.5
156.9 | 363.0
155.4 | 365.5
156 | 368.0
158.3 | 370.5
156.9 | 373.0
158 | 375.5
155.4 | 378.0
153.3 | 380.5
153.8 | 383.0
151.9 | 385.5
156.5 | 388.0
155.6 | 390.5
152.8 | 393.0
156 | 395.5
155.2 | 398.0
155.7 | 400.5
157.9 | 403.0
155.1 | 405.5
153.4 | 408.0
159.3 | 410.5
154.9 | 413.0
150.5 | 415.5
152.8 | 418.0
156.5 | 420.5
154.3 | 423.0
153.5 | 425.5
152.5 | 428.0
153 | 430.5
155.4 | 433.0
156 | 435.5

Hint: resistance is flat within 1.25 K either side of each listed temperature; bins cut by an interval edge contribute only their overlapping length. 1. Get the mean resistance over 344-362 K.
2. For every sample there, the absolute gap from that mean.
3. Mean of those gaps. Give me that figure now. 1.26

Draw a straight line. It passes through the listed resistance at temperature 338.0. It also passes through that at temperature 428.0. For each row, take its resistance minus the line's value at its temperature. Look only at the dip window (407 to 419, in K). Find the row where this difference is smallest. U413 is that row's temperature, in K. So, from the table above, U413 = 415.5 K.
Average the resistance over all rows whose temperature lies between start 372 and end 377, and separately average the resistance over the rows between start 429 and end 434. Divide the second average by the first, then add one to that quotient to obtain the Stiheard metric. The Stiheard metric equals 1.98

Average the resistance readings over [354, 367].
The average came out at 156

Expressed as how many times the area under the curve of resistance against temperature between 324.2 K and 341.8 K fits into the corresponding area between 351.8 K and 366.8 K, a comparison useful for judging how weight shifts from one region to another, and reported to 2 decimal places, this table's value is 0.86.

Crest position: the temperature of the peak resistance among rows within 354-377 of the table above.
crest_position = 370.5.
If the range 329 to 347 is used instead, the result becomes 345.5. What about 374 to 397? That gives 375.5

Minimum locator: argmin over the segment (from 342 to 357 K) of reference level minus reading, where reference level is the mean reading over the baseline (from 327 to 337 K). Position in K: 345.5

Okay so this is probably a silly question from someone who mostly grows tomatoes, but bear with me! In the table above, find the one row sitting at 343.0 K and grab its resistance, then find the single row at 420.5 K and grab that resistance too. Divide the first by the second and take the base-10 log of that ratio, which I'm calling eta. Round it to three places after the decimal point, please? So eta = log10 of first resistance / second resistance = 0.003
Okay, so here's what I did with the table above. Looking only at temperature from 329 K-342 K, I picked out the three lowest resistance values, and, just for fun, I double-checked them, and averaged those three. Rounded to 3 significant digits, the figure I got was 154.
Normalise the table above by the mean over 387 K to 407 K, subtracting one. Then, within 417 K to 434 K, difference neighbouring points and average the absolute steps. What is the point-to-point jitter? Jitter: 0.011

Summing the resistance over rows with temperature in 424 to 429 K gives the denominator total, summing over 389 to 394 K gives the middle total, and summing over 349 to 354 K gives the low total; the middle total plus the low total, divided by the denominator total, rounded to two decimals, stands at 2.02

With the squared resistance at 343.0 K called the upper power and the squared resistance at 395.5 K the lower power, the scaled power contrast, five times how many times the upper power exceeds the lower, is 5.10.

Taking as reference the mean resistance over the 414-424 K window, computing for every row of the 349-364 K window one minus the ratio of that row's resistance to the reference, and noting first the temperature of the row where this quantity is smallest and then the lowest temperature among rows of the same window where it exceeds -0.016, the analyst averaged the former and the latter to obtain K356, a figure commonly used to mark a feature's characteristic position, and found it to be 353.0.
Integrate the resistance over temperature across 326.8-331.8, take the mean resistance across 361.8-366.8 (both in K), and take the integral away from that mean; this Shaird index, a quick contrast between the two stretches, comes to -624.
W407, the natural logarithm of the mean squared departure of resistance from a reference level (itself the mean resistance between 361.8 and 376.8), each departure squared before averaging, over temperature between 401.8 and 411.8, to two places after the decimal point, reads 1.72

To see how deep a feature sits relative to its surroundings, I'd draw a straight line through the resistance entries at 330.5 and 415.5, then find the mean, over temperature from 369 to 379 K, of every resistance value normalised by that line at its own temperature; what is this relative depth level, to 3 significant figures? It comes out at 1.03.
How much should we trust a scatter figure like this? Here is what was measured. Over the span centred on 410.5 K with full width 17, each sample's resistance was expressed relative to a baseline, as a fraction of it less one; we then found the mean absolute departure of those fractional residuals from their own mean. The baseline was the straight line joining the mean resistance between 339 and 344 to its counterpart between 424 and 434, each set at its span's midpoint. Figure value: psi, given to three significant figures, 0.0141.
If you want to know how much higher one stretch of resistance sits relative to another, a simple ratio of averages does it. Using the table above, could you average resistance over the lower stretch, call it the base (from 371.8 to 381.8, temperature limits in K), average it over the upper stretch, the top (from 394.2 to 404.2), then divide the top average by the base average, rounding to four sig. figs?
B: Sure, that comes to 1.002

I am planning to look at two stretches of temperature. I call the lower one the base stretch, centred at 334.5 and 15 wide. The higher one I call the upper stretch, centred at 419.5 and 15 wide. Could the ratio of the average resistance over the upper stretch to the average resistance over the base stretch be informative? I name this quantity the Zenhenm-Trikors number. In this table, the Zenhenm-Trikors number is 0.99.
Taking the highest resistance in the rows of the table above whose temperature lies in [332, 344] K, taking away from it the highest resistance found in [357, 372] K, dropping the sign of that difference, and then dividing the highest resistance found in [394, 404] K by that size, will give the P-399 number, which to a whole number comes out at 226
